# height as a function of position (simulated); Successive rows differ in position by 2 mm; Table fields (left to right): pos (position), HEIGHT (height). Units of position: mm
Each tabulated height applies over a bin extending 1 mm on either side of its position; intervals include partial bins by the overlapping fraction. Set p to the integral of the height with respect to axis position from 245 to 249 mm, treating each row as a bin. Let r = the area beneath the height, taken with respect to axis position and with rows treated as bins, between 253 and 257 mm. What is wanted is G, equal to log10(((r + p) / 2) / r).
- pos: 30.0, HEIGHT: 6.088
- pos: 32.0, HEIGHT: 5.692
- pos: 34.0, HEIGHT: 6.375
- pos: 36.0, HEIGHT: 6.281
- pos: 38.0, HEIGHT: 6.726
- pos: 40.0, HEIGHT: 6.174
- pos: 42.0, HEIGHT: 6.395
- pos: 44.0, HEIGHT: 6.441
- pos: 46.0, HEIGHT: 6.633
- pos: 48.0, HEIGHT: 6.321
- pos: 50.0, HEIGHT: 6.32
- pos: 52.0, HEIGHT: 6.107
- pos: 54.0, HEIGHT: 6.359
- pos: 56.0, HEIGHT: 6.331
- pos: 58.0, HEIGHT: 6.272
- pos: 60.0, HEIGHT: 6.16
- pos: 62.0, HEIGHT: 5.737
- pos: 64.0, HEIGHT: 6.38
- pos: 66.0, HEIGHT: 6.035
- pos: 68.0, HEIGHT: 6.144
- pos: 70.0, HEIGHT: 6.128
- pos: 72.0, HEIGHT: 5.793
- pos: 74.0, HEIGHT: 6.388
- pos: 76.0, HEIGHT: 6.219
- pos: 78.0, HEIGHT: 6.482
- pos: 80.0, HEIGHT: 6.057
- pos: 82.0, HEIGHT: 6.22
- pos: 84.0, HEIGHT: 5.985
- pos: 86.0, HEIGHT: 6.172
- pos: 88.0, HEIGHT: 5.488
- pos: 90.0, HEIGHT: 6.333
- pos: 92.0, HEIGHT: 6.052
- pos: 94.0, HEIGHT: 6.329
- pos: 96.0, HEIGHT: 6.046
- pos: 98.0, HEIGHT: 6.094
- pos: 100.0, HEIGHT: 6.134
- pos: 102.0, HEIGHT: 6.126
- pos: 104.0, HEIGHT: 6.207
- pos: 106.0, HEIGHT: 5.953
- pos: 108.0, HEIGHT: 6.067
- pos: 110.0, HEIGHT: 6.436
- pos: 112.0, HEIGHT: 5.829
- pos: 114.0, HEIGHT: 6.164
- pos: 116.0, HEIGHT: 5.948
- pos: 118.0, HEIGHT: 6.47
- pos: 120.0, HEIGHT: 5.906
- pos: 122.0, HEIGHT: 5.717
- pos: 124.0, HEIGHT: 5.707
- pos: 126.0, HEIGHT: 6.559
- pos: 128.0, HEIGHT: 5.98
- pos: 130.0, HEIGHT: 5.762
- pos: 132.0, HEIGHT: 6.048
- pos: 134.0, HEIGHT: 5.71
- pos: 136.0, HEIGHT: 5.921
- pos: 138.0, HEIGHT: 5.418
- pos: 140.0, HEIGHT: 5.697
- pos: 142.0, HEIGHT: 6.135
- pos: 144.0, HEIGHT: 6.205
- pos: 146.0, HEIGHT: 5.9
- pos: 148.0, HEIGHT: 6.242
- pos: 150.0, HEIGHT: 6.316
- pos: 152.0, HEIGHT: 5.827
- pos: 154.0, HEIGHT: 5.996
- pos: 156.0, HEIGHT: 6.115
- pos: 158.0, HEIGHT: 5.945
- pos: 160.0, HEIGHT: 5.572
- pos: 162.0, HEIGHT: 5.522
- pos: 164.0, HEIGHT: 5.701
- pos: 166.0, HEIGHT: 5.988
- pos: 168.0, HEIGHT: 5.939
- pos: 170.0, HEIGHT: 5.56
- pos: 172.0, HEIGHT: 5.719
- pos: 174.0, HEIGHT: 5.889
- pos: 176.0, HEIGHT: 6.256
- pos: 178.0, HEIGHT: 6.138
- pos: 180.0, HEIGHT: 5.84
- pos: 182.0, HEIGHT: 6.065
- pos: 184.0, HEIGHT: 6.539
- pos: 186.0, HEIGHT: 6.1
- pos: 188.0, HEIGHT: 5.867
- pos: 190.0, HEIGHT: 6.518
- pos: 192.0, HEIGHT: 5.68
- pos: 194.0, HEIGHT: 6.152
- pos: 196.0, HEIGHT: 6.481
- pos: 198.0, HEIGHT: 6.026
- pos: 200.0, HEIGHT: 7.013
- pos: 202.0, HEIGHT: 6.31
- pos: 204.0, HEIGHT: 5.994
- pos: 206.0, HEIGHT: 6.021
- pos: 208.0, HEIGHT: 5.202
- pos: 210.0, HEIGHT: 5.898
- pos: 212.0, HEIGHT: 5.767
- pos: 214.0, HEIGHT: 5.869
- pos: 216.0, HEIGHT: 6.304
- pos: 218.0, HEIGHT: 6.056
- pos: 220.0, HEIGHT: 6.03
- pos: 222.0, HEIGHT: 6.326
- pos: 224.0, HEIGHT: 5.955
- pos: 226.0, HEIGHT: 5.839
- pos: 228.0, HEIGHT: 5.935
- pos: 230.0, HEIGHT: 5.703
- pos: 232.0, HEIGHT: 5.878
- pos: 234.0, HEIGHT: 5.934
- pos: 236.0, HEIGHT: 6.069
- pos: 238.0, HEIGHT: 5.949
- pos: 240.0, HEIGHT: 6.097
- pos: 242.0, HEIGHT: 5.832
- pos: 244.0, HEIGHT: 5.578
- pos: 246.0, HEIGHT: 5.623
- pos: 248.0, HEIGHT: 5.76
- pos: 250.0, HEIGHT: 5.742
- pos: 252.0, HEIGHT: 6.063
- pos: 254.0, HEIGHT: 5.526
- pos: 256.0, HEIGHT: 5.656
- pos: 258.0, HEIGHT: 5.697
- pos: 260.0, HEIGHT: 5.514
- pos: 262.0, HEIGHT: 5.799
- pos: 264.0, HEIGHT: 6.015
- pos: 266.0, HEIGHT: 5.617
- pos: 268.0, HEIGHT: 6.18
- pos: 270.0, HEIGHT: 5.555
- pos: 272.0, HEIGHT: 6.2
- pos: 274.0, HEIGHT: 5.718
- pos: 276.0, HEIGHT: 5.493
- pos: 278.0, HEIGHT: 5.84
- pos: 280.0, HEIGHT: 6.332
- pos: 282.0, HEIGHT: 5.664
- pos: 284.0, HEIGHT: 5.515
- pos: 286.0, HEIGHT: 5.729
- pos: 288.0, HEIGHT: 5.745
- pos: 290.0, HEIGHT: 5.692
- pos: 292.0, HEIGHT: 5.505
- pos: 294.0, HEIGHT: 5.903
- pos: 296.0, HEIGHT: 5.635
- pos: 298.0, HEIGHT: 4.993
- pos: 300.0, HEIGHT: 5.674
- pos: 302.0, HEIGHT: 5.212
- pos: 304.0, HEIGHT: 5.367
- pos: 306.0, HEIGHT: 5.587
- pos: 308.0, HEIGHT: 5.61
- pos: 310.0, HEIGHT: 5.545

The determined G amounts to 0.004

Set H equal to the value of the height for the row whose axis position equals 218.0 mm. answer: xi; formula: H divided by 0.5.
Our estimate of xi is 12.1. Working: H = 6.056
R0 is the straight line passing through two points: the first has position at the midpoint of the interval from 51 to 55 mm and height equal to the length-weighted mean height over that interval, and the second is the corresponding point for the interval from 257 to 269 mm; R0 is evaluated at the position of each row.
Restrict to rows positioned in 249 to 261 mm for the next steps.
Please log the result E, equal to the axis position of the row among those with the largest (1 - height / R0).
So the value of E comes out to 260.0 mm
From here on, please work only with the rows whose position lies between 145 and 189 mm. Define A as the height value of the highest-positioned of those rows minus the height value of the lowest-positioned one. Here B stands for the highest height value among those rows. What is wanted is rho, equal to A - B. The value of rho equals -6.57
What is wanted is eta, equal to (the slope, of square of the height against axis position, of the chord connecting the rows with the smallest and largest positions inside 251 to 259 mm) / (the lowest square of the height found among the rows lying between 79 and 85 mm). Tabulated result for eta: -0.020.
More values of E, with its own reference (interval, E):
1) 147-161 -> 160.0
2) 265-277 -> 276.0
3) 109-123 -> 122.0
